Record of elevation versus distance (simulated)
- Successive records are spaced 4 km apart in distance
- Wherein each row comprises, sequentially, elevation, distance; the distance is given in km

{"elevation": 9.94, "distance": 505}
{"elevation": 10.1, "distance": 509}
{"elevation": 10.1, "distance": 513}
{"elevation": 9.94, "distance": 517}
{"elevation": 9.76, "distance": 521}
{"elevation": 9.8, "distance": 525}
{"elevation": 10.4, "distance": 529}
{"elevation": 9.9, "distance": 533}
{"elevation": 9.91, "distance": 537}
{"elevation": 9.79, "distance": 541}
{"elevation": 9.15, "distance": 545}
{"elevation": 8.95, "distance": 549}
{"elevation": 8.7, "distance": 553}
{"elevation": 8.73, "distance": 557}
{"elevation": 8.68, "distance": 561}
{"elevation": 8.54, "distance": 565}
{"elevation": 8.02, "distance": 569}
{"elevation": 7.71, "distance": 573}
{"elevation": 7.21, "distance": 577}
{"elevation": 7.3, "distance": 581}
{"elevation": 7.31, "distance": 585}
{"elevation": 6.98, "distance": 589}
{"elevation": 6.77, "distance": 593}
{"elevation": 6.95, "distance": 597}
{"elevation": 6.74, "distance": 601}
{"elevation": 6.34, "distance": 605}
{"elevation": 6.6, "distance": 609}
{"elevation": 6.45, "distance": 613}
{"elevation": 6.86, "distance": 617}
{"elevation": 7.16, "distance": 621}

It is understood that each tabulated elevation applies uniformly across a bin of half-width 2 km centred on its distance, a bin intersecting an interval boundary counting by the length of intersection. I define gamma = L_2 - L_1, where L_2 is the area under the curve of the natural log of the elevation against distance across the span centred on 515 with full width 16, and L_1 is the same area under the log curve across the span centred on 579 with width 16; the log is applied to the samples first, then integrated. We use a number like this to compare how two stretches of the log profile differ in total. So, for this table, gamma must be 4.8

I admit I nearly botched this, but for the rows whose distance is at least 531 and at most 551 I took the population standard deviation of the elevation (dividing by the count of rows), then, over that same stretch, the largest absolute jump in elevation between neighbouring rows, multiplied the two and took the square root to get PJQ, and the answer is 0.51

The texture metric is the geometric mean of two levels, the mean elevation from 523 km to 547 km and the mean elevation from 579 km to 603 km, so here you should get 8.30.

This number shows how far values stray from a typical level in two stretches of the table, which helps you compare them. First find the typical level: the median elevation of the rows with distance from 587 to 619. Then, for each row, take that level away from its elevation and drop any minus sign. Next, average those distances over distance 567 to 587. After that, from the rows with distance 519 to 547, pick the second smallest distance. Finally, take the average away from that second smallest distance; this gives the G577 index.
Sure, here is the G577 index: 2.25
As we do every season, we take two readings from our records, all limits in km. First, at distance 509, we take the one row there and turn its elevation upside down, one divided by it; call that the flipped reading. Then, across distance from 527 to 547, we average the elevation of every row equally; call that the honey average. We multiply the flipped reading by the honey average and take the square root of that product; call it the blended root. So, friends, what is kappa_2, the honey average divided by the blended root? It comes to 10.0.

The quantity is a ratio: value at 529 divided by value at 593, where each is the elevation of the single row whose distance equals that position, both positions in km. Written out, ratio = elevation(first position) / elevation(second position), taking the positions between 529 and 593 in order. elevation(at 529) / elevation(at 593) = 1.54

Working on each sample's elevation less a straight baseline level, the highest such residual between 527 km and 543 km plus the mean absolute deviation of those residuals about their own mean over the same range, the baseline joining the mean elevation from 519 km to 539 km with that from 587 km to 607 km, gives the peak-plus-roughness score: 0.54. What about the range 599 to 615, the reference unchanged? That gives 0.63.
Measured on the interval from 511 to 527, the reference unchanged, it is -0.25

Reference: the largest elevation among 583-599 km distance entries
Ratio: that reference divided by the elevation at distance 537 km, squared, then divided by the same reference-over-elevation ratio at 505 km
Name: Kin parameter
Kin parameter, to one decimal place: 0.7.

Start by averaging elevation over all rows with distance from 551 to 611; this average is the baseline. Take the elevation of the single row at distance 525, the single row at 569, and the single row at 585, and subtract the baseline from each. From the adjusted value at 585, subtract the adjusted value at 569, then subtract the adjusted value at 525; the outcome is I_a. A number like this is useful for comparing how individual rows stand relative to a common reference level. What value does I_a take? -3.0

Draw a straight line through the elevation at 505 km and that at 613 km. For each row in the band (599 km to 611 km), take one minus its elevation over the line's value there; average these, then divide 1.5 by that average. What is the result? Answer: 68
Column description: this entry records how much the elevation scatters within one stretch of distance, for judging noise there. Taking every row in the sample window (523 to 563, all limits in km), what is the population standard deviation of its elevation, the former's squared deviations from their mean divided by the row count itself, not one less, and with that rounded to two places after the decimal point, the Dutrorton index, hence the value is 0.60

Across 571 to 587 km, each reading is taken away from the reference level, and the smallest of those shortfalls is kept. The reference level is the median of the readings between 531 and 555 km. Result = 1.8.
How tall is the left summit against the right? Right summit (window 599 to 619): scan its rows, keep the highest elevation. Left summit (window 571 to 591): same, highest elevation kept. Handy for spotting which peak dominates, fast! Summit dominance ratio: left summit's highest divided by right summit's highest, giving 1.1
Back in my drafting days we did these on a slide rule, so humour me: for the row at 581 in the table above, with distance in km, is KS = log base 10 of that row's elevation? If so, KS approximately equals 0.863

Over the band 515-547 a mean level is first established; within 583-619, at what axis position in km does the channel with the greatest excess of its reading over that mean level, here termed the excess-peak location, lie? 585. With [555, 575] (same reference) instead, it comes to 557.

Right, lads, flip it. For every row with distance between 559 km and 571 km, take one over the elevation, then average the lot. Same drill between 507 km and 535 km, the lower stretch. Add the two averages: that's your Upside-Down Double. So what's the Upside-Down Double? 0.219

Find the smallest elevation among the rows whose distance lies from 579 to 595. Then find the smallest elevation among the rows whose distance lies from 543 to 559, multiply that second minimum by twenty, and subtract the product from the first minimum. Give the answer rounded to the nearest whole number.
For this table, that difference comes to -167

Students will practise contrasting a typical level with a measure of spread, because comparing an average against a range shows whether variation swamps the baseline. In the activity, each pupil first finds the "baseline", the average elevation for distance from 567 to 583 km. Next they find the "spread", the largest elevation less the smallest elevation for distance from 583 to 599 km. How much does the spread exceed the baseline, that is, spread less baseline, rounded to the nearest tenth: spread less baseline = -7.0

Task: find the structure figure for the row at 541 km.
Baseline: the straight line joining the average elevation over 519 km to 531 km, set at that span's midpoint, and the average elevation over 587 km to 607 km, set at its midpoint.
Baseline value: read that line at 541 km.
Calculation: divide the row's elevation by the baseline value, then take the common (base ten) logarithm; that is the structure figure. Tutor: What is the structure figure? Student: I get 0.024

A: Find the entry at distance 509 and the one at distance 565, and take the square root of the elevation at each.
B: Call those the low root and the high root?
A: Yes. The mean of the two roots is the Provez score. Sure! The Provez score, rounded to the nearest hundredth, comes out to 3.05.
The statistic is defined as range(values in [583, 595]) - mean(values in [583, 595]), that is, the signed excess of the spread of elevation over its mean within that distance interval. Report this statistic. -6.5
